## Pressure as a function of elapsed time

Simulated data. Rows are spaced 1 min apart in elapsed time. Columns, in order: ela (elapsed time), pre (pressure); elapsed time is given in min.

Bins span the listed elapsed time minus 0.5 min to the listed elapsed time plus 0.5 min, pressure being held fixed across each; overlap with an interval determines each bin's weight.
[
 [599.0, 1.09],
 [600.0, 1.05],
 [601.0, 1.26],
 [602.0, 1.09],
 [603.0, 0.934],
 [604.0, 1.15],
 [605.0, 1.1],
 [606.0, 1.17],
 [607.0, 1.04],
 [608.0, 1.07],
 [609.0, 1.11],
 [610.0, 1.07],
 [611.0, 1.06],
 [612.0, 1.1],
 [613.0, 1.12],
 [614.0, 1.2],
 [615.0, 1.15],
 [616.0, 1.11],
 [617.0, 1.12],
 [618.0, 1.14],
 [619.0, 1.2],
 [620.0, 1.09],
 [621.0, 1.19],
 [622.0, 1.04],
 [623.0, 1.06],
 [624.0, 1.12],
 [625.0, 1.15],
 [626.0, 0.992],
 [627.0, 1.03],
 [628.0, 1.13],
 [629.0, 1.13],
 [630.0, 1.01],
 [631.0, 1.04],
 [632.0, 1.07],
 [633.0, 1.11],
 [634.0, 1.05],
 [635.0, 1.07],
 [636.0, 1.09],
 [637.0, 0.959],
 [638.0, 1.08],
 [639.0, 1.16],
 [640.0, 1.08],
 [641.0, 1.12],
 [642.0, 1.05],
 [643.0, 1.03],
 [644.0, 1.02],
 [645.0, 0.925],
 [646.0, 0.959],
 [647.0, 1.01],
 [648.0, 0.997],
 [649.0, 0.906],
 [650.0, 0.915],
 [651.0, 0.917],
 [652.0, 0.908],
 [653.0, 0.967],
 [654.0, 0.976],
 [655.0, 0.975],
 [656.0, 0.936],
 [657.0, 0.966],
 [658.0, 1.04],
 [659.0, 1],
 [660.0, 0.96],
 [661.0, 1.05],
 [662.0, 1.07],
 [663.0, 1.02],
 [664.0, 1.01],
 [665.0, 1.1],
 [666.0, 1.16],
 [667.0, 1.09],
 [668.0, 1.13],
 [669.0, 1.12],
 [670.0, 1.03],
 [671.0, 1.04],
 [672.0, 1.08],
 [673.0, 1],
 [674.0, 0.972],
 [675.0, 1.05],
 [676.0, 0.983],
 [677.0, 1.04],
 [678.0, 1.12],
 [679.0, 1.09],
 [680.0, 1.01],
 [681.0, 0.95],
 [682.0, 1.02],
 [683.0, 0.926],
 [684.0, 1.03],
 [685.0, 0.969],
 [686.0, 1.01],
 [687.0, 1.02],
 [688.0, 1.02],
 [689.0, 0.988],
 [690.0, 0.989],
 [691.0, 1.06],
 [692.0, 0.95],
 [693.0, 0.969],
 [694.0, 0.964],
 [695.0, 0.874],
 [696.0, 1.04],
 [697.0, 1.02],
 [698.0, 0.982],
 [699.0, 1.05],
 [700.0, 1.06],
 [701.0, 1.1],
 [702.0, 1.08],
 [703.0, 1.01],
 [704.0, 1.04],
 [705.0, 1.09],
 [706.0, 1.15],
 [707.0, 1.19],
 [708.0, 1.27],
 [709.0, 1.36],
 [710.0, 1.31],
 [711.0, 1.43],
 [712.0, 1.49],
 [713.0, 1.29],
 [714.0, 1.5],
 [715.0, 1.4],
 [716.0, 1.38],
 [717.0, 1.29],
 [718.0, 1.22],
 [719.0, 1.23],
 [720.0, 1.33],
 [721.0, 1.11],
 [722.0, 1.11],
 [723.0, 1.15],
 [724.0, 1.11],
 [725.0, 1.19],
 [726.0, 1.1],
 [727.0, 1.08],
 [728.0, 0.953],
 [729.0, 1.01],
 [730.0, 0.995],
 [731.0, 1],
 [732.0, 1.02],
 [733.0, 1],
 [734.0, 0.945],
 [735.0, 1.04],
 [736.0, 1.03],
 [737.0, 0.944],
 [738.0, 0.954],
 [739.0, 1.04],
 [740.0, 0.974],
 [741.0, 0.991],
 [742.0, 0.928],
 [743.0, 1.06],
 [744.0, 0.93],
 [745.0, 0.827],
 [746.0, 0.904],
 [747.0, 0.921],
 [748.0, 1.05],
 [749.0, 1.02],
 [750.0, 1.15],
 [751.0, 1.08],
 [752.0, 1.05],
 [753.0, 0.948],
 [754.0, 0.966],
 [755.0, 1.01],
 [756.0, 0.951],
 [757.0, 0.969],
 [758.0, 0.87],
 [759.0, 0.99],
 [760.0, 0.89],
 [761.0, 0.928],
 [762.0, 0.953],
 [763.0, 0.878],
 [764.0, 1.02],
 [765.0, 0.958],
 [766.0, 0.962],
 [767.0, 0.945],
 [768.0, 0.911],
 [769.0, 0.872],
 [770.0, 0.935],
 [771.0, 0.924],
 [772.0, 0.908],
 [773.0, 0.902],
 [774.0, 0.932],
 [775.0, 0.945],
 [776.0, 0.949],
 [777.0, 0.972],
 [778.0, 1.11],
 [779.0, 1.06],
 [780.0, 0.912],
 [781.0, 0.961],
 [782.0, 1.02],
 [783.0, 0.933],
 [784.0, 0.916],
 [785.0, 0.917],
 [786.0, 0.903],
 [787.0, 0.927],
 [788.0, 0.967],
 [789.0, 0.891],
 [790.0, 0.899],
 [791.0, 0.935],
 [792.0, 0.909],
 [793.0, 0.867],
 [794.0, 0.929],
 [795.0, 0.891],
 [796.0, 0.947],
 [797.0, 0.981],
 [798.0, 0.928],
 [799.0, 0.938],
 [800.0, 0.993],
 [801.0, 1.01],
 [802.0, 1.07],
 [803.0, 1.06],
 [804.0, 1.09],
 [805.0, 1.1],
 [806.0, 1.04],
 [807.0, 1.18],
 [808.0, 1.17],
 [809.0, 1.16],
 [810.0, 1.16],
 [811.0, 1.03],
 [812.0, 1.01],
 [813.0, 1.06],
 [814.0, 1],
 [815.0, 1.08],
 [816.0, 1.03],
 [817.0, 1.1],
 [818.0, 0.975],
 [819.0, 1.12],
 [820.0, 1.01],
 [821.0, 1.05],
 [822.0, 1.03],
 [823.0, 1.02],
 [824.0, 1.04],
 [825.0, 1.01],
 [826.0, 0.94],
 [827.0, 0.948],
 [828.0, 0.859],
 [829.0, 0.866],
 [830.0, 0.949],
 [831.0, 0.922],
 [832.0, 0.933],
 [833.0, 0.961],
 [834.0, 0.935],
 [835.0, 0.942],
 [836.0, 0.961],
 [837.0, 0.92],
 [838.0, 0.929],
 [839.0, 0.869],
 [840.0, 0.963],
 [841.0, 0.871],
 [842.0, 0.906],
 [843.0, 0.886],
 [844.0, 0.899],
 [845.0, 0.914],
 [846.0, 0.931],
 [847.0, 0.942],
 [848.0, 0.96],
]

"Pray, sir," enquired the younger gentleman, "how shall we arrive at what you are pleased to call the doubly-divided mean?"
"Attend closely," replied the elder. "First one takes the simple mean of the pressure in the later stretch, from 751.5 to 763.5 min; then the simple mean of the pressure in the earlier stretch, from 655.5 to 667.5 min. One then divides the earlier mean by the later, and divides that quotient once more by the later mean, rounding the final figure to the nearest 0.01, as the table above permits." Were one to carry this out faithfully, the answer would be 1.14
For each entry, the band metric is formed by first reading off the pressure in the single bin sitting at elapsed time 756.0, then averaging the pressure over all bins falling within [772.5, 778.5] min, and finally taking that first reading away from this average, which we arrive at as 0.02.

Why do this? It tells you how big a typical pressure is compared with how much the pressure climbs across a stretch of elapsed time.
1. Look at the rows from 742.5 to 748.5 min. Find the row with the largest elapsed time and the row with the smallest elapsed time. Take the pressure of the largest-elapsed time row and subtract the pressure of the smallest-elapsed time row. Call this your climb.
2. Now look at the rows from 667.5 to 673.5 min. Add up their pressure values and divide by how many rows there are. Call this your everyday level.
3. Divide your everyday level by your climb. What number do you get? -107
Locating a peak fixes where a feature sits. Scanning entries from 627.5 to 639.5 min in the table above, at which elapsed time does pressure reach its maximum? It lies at 639.0 min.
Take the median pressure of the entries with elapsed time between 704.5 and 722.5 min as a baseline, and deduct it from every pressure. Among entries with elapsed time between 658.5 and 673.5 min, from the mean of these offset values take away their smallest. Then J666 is 0.10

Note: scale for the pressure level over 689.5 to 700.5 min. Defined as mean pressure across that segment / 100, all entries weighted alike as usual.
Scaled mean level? 0.0100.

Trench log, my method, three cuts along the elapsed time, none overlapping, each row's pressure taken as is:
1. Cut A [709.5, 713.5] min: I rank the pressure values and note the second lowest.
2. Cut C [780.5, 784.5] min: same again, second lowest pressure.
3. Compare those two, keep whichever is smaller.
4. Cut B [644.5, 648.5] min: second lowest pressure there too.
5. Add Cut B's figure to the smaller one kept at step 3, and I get 1.89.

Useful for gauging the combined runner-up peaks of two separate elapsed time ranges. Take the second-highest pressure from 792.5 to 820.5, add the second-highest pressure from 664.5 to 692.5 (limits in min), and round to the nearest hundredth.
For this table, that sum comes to 2.30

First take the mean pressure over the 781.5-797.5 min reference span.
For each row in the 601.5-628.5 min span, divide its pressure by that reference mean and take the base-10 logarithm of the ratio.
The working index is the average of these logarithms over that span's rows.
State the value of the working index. 0.074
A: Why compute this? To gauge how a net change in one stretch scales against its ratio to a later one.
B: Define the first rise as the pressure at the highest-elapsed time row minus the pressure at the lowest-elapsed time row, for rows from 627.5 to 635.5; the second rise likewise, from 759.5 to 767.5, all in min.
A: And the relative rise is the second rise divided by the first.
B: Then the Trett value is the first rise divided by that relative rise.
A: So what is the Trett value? 0.1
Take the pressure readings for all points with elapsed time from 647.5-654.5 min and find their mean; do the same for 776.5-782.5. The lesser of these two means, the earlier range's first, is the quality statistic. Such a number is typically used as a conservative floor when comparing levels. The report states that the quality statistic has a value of 0.94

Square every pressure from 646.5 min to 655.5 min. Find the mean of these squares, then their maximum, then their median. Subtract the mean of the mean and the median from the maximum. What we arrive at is 0.10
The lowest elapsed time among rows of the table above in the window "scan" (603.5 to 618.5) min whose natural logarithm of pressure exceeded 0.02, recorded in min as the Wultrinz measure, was 604.0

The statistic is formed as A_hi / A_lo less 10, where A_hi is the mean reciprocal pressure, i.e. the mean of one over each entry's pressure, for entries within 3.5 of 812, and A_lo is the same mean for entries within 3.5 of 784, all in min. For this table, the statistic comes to -9.12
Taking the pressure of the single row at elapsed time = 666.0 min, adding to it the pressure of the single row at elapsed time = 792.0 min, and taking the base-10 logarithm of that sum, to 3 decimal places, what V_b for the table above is 0.316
